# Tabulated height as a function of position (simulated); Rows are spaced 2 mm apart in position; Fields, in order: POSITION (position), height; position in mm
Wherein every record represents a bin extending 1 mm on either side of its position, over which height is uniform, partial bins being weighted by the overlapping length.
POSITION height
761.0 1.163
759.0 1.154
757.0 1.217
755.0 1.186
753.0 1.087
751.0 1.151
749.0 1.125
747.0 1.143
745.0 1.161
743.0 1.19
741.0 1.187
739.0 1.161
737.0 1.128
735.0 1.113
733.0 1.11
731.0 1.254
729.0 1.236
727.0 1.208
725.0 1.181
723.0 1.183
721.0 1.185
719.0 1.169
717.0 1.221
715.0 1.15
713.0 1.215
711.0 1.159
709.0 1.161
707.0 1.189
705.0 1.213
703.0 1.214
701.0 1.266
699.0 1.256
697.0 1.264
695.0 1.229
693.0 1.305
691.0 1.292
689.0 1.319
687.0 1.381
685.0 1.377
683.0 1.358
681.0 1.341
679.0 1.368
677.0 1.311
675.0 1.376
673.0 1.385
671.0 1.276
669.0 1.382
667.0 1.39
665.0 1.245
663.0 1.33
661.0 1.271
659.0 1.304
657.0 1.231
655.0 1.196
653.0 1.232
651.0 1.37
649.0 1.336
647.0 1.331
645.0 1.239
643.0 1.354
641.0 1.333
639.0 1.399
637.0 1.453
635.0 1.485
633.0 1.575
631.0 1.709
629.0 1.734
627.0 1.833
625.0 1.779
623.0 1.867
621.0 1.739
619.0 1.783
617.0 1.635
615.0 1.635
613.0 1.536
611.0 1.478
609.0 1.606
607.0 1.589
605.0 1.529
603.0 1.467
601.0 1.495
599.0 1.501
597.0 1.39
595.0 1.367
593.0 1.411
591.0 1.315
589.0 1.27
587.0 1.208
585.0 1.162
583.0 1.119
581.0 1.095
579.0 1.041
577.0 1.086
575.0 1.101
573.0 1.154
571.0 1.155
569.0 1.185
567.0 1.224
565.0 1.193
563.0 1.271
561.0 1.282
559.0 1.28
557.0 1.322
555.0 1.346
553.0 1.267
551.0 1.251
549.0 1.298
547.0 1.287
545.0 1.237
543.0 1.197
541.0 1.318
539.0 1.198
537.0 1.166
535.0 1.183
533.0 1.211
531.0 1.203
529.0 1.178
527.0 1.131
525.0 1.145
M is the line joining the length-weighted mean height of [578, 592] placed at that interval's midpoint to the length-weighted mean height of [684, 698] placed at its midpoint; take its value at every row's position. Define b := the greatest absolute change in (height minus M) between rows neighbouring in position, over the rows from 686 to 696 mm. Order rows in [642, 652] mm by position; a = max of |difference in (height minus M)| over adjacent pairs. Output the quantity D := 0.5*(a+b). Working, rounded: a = 0.118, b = 0.079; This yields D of 0.098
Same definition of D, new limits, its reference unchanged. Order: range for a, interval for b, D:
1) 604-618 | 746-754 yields 0.099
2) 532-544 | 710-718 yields 0.096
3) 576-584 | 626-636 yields 0.094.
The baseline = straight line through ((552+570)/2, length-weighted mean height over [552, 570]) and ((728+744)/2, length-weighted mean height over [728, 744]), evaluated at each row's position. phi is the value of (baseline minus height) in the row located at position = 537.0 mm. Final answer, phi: 0.11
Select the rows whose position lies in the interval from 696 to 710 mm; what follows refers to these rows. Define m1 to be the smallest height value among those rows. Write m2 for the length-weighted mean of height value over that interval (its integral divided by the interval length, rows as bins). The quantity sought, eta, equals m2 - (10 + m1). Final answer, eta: -9.938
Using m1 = 1.161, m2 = 1.22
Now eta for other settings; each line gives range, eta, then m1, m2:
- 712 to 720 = -9.961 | 1.15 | 1.19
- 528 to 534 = -9.981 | 1.178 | 1.20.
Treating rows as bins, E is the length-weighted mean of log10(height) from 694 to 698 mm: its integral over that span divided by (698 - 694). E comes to 0.096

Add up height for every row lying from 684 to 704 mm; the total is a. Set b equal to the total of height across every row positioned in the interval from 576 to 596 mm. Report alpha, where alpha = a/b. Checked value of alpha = 1.07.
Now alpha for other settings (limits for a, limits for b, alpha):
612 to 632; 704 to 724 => 1.46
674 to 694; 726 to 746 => 1.14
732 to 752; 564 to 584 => 1.01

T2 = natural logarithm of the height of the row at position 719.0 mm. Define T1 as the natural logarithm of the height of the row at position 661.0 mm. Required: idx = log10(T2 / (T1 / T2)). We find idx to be -0.99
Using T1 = 0.24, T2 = 0.16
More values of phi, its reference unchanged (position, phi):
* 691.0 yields -0.10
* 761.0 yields 0.00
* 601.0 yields -0.25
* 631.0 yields -0.48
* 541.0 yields -0.04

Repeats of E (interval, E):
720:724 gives 0.073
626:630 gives 0.251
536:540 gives 0.073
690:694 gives 0.113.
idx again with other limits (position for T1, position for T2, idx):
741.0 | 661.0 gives -0.47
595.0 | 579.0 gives -2.29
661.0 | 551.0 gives -0.68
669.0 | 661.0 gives -0.75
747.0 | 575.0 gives -1.16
